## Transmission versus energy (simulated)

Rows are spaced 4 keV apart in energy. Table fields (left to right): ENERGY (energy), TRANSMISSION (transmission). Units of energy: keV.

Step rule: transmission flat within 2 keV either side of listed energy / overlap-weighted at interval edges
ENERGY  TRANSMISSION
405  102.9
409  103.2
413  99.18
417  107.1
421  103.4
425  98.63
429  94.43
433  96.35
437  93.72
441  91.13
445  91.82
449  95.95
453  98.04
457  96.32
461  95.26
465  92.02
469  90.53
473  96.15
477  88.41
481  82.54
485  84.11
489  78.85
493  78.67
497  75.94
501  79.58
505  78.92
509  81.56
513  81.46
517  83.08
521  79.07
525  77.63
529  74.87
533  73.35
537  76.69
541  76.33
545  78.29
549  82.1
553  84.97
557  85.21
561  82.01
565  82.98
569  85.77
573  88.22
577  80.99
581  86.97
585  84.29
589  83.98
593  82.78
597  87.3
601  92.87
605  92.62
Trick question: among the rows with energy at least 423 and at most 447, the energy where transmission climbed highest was 425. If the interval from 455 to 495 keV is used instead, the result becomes 457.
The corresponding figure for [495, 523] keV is 517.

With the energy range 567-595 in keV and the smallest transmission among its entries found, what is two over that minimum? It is 0.0247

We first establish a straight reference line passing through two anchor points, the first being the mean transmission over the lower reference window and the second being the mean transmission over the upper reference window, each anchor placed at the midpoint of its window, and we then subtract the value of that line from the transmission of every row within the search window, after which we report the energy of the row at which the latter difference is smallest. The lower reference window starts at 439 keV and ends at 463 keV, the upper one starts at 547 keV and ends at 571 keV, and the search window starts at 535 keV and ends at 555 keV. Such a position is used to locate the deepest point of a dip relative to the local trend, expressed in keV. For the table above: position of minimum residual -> 537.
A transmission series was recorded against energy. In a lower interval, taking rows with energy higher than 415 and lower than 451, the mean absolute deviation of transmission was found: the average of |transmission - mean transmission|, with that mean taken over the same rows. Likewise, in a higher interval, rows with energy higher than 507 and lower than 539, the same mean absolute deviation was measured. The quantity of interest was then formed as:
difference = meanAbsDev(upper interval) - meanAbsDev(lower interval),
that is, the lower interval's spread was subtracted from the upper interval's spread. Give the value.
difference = -1.2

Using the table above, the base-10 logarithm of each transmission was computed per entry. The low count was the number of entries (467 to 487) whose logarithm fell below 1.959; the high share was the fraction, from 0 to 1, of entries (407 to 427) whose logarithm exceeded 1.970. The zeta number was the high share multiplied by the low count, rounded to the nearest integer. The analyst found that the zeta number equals 4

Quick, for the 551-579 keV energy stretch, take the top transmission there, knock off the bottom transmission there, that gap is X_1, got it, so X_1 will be 7.2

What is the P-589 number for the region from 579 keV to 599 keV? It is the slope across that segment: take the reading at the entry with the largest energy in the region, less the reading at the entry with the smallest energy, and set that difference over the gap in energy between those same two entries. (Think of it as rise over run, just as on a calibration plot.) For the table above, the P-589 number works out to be 0.0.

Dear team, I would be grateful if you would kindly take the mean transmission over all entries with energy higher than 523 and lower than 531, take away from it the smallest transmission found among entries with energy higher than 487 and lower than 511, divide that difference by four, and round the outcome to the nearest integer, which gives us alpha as 0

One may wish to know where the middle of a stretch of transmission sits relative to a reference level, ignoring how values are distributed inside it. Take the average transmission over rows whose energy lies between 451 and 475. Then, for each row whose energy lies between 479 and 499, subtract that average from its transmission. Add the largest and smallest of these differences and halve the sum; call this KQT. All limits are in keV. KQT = -15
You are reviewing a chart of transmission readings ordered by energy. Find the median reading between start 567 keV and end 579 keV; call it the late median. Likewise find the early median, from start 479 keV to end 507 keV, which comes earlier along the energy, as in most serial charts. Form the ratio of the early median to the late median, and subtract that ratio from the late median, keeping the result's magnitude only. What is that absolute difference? 85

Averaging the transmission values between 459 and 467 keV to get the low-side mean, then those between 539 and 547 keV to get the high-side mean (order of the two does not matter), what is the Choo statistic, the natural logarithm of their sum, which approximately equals 5.14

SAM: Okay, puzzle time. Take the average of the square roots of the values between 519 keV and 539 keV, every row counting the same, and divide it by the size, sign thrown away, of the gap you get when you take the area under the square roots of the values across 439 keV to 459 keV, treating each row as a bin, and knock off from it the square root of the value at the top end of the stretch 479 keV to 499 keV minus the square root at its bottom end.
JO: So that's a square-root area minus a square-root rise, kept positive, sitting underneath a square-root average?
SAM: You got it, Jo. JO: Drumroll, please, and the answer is 0.0448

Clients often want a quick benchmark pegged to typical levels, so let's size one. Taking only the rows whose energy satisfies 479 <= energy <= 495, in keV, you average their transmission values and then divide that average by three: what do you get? 27.0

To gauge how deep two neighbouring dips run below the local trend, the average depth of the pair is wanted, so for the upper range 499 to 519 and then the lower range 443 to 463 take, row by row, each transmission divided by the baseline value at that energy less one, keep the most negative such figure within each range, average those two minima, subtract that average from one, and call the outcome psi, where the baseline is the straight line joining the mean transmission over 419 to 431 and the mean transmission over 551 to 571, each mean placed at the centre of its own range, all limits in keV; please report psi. 1.09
